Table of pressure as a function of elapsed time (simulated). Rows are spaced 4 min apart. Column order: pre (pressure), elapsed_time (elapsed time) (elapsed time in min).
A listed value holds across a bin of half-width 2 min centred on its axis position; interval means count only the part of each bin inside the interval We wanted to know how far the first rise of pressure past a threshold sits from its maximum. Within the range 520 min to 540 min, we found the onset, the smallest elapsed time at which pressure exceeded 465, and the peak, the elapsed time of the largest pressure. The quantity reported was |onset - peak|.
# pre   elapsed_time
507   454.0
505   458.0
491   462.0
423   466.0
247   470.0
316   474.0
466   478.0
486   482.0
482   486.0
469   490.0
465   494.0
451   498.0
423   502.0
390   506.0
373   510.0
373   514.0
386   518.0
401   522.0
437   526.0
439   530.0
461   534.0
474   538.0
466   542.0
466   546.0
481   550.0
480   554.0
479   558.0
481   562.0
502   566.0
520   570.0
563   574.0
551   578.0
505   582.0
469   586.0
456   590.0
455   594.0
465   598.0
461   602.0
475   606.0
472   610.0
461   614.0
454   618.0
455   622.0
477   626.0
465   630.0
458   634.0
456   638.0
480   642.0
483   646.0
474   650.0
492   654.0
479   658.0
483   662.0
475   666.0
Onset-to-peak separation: 0 min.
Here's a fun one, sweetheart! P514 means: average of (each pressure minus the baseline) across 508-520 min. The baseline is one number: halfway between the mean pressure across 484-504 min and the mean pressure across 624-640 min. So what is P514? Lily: -84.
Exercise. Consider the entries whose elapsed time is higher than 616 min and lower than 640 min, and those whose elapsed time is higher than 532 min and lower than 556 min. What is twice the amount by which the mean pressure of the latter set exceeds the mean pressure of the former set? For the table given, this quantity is 21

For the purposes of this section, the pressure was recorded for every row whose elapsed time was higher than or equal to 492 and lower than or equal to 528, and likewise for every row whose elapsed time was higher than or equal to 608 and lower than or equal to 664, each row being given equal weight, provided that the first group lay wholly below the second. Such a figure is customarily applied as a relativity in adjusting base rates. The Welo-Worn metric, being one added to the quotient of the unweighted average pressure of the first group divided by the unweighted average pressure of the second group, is 1.87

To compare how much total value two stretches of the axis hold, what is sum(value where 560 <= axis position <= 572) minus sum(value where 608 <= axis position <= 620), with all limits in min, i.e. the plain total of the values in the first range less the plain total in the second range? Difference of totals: 116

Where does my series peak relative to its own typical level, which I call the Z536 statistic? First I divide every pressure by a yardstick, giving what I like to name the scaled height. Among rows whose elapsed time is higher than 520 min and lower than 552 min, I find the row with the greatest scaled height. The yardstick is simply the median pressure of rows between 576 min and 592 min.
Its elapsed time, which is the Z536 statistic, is 550.0 min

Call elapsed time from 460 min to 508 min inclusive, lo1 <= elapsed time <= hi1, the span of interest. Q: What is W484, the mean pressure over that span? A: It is 426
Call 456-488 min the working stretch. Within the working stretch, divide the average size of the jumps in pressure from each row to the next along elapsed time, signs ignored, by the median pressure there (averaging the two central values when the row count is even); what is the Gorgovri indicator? 0.15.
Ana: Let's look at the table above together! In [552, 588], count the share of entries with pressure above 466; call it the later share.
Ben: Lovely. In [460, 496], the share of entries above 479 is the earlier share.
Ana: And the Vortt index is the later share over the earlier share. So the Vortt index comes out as 3.0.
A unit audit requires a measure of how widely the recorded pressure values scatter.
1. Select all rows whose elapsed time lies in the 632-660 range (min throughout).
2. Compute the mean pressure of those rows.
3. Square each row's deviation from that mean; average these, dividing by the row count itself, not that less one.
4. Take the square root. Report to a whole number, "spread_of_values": 12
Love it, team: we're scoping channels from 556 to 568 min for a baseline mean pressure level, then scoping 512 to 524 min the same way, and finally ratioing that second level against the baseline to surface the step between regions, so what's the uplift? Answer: 0.79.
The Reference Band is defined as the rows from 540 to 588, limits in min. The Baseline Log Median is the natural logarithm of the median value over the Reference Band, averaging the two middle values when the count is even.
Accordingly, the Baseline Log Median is 6.18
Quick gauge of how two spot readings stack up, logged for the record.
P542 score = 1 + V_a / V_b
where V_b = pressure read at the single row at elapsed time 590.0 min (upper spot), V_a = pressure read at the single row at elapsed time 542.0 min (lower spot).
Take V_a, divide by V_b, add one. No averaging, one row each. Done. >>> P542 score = 2.02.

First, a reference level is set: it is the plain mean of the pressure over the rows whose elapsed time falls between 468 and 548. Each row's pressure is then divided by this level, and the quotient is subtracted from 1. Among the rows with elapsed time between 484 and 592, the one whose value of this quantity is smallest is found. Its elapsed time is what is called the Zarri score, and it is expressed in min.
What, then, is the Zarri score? 574.0 min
